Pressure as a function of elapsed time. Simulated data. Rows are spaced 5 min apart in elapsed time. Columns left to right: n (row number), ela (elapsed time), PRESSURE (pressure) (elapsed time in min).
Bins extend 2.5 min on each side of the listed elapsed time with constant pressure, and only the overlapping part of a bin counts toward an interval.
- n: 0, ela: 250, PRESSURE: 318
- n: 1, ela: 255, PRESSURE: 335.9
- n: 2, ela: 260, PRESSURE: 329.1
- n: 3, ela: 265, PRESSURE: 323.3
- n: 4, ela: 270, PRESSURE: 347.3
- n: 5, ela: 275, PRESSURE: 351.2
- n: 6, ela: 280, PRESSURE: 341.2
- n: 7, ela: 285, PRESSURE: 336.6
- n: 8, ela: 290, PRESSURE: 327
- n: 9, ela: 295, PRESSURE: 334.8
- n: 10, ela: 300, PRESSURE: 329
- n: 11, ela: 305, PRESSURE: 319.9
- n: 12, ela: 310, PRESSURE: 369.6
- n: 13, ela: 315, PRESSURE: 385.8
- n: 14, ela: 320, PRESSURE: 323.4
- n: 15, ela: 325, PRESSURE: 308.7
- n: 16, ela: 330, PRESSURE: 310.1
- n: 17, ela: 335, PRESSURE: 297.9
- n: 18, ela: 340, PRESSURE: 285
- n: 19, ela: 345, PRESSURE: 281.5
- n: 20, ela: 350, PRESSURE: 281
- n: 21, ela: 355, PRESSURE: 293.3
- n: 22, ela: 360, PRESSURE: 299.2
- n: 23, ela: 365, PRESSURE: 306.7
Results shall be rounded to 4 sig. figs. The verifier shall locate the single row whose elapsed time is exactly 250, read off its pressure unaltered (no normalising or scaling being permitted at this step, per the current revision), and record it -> 318.0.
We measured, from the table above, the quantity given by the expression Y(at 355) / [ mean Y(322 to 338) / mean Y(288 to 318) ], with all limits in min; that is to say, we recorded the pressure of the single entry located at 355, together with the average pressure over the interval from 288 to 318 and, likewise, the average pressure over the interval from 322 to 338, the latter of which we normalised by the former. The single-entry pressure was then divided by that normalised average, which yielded 331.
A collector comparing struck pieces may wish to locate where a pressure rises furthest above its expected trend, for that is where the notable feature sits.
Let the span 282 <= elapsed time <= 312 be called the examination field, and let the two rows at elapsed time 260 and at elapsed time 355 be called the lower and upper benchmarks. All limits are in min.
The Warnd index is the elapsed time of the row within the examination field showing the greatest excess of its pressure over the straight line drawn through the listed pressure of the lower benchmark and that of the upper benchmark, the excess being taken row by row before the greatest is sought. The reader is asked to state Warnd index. 310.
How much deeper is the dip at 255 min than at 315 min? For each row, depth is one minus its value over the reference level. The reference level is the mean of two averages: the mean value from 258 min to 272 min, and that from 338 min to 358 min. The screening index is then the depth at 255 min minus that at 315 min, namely 0.16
